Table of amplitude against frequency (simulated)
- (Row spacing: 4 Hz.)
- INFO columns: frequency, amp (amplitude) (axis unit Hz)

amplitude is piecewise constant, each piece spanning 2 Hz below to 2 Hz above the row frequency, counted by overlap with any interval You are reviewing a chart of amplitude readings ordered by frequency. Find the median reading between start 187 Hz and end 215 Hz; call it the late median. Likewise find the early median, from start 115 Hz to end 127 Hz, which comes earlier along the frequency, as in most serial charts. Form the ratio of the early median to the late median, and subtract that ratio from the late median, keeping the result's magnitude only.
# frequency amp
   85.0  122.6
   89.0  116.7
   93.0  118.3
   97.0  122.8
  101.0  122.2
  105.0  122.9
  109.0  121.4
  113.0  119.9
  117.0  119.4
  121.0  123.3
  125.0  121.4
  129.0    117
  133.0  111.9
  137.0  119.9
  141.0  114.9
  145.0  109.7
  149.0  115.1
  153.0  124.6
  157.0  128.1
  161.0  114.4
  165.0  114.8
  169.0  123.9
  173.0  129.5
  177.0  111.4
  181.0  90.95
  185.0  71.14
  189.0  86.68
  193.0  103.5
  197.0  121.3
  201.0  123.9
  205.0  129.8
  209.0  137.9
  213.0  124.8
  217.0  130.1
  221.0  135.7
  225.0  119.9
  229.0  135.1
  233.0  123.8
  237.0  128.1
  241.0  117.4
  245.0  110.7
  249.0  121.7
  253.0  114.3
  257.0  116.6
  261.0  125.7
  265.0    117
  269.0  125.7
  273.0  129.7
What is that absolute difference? 123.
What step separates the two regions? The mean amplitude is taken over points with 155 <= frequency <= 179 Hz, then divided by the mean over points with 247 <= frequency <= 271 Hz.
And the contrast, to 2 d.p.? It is 1.00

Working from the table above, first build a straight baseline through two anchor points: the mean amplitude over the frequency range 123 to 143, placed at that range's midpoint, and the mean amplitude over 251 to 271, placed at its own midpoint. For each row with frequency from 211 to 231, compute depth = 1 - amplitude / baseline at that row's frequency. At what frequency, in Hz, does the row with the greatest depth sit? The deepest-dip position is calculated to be 225.0 Hz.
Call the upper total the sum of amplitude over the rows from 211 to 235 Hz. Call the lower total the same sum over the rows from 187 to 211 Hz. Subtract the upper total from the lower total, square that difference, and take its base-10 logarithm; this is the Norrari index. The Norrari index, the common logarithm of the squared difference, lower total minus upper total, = 3.6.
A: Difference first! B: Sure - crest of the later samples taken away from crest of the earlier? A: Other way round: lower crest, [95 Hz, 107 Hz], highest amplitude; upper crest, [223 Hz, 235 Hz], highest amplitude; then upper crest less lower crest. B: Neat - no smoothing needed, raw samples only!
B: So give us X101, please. 12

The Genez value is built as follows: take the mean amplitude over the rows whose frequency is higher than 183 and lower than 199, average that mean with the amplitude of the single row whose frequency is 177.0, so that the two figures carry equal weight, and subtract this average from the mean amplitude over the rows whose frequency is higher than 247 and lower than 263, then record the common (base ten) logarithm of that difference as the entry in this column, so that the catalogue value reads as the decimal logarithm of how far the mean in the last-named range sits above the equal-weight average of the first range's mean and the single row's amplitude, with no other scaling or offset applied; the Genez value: 1.2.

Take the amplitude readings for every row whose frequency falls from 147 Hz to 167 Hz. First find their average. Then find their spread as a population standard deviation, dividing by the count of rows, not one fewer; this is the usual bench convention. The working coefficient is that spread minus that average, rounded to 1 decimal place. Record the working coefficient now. -113.6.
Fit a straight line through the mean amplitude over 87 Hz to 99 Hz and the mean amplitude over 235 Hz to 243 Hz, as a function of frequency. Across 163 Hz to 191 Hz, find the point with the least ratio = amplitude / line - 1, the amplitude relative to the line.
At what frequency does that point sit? 185.0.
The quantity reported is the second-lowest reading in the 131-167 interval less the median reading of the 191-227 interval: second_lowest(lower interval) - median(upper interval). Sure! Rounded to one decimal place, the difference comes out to -12.9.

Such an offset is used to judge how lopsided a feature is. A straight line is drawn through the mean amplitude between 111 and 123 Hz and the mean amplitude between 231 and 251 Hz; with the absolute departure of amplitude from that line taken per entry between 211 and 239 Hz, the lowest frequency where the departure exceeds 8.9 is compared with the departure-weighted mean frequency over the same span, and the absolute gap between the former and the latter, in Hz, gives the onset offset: 7.8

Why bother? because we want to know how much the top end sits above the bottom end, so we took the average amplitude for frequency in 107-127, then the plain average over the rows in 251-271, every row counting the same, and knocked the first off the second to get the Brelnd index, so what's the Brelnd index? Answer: -1.2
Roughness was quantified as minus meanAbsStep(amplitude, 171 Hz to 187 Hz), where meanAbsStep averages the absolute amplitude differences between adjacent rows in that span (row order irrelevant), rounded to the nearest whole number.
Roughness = -19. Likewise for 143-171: -7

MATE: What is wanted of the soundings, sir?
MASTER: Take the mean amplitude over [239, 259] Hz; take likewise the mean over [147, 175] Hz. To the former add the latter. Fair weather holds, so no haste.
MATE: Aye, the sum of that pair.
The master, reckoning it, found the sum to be 238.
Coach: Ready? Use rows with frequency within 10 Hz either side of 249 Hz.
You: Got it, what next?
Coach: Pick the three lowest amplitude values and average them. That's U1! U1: 114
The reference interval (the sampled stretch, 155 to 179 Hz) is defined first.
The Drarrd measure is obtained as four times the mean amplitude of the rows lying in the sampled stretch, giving 481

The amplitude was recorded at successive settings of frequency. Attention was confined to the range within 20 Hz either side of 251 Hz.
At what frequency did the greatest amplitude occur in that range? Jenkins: 237.0 Hz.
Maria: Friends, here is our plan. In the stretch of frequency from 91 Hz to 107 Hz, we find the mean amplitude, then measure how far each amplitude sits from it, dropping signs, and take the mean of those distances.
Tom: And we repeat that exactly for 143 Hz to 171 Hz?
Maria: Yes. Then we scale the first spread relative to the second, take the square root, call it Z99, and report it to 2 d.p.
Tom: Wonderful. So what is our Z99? 0.53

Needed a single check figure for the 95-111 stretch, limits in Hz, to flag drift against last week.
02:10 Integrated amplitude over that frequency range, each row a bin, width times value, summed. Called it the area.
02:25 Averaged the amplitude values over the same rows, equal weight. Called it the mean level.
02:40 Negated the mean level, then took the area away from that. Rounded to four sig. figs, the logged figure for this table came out -2080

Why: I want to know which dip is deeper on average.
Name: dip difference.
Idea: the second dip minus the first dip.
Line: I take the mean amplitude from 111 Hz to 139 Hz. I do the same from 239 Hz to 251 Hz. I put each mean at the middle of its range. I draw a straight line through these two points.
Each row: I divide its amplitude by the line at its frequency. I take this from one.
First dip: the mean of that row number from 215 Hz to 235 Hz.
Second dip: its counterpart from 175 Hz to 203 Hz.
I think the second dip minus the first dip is 0.24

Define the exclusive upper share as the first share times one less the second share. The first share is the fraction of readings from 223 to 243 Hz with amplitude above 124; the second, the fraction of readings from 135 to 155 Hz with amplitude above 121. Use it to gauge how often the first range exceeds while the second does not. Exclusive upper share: 0.3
